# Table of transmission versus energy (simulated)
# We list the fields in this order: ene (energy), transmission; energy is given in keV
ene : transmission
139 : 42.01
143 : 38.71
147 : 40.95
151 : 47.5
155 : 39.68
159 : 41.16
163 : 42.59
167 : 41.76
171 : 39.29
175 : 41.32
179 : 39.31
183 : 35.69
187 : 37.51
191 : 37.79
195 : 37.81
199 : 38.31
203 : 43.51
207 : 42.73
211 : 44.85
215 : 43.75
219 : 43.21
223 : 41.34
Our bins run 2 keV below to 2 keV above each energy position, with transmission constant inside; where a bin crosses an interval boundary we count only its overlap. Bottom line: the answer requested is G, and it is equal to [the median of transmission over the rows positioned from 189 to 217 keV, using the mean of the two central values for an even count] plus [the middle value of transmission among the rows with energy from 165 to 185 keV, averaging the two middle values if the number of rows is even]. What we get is 82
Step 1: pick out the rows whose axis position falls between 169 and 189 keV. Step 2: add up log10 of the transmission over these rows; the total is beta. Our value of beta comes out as 7.93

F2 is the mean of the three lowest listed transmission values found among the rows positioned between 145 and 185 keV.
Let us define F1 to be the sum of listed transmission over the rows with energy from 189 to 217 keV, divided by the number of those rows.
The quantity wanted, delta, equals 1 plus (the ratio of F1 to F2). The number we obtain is 2.08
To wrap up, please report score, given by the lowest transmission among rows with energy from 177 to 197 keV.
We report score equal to 35.69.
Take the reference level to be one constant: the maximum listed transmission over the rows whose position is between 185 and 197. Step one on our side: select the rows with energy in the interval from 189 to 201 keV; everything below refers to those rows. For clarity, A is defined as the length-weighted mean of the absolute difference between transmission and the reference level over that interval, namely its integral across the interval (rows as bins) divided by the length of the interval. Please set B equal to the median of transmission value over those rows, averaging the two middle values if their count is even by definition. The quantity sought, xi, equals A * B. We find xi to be 7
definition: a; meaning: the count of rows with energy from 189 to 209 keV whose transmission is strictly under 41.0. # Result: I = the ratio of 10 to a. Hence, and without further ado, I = 3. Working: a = 3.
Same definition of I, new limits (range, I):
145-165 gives 5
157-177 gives 10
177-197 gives 2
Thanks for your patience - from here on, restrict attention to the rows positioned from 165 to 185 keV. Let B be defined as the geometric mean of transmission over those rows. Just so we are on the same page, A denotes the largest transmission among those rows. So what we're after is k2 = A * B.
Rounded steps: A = 41.76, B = 39.4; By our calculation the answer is 1646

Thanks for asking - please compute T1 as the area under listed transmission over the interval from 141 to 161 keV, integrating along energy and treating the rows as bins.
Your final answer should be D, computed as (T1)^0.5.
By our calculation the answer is 28.8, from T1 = 832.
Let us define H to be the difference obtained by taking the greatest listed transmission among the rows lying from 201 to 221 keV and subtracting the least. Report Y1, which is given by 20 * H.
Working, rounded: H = 2.1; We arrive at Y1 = 42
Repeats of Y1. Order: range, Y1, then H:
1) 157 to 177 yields 66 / 3.3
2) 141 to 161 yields 176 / 8.8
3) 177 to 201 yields 72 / 3.6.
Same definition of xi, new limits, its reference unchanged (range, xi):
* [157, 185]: 122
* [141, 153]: 187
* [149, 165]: 206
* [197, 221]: 213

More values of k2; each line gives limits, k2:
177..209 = 1697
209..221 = 1970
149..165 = 2025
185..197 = 1426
